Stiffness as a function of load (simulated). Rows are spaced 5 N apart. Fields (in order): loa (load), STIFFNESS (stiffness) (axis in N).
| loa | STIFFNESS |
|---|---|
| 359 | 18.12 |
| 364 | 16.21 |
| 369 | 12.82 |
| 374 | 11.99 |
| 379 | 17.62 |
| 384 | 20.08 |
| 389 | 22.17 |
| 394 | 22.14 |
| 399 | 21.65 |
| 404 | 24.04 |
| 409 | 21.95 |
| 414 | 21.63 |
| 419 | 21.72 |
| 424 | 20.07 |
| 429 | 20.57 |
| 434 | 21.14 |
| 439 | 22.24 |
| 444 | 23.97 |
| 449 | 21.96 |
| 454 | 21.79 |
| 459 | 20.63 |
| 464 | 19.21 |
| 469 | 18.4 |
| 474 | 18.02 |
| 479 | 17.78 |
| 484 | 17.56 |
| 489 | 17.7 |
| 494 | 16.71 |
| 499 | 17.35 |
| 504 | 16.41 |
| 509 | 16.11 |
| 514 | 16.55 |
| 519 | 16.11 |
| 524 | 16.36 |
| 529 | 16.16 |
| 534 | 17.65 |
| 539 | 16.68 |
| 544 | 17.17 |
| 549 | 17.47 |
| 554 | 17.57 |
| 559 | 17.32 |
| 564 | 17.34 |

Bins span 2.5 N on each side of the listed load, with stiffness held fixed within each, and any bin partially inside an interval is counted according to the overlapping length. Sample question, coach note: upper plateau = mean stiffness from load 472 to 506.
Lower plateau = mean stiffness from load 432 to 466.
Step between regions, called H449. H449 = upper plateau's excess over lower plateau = -4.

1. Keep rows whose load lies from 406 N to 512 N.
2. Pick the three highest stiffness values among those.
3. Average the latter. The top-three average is 22.7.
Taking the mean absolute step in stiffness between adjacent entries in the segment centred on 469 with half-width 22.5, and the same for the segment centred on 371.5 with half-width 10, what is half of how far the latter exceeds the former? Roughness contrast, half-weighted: 1.4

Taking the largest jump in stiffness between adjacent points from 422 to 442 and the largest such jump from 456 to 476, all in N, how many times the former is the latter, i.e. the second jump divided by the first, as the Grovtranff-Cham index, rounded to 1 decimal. 1.3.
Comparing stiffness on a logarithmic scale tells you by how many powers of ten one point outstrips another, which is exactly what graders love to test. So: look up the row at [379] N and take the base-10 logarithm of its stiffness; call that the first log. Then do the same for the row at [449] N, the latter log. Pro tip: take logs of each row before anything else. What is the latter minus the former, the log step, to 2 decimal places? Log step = 0.10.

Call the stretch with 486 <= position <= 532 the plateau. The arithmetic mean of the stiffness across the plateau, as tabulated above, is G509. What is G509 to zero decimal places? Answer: 17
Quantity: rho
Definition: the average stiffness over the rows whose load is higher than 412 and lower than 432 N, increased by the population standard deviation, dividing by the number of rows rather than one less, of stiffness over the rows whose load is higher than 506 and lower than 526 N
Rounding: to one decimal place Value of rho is 21.2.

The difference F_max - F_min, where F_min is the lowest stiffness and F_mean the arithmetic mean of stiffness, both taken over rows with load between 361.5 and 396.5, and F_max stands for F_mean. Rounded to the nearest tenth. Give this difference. 5.6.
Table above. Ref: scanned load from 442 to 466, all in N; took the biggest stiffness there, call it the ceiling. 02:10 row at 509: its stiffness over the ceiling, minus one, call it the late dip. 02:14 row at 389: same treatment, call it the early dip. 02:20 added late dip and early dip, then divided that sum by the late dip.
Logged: 1.2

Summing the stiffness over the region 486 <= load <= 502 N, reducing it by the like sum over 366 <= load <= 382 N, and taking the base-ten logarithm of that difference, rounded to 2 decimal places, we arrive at 0.97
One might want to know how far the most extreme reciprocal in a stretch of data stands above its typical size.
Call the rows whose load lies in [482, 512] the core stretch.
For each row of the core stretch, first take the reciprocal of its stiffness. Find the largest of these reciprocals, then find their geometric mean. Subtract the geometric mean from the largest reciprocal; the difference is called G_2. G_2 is 0.0031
